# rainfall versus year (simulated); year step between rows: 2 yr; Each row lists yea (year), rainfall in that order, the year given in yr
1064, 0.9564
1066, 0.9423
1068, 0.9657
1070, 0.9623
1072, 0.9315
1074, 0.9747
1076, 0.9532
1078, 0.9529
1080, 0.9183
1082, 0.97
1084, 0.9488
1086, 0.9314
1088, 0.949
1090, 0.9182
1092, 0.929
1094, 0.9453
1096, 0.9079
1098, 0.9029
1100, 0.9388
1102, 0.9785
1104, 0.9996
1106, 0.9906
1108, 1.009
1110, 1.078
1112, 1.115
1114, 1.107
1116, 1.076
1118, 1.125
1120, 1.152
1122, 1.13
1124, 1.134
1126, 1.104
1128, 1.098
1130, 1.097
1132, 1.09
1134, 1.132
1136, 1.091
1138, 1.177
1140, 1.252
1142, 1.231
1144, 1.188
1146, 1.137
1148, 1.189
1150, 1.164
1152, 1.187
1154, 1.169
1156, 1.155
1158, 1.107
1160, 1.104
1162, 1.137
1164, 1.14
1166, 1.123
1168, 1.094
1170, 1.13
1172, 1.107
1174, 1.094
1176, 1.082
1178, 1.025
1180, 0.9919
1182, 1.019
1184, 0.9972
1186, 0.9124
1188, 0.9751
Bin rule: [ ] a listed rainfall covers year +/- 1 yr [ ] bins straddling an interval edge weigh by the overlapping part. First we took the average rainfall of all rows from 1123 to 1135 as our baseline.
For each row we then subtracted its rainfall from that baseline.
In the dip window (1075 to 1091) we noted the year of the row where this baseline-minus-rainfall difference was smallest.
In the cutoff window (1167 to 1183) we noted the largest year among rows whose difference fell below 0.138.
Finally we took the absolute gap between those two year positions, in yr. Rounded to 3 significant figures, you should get 100 yr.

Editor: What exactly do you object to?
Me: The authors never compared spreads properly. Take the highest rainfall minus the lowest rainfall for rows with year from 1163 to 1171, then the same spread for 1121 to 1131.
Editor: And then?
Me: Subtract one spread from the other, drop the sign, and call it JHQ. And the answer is 0.009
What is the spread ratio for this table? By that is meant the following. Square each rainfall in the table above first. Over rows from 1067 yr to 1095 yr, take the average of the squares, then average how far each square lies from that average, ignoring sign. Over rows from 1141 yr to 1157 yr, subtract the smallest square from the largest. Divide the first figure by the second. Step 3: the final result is 0.13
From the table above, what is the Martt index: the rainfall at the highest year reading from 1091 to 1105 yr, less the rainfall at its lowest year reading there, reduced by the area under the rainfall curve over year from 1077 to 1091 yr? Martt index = -13.1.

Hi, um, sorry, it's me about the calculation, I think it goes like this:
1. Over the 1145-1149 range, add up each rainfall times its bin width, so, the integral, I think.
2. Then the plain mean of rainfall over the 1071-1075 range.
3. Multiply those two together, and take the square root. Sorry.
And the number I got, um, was 2.11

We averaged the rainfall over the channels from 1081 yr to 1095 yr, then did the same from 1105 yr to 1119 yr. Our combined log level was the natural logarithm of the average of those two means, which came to 0.01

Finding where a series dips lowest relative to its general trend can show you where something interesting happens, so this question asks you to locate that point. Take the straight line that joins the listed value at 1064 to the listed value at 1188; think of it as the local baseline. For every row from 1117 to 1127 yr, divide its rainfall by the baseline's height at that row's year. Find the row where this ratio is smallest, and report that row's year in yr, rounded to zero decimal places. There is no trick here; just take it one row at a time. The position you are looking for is 1126 yr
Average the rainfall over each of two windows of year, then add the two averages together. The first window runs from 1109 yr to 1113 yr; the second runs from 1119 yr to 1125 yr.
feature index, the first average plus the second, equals 2.24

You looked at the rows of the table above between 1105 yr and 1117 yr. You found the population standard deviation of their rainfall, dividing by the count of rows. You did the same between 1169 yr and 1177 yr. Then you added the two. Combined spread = 0.065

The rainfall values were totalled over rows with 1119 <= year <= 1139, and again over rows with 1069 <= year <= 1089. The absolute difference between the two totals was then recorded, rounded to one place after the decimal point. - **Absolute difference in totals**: 1.7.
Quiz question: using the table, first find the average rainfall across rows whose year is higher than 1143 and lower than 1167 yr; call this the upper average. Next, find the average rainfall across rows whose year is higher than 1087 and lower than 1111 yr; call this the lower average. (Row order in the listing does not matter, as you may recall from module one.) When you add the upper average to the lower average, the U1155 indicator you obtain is 2.11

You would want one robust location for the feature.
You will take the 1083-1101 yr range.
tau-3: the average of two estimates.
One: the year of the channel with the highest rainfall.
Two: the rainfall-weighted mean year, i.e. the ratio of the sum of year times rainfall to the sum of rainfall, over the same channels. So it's 1090.0 yr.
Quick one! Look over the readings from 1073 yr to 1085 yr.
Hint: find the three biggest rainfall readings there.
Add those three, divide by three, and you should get 0.97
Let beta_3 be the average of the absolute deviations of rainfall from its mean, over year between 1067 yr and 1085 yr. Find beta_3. 0.013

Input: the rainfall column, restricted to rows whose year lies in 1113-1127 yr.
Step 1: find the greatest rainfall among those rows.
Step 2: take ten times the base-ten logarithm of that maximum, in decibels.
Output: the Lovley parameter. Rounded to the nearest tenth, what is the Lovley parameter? 0.6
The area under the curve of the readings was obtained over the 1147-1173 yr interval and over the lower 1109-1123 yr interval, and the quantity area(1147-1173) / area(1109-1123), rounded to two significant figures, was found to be 1.9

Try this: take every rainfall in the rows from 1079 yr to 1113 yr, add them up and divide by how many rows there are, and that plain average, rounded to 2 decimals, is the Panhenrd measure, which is 0.97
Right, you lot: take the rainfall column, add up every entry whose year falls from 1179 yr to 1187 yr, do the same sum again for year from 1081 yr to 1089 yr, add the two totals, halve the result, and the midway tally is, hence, 3.9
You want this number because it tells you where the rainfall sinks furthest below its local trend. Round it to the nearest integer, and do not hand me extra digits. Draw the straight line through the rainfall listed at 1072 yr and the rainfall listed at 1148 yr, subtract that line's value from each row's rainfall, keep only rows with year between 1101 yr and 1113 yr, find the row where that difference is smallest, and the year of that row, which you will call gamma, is 1106 yr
